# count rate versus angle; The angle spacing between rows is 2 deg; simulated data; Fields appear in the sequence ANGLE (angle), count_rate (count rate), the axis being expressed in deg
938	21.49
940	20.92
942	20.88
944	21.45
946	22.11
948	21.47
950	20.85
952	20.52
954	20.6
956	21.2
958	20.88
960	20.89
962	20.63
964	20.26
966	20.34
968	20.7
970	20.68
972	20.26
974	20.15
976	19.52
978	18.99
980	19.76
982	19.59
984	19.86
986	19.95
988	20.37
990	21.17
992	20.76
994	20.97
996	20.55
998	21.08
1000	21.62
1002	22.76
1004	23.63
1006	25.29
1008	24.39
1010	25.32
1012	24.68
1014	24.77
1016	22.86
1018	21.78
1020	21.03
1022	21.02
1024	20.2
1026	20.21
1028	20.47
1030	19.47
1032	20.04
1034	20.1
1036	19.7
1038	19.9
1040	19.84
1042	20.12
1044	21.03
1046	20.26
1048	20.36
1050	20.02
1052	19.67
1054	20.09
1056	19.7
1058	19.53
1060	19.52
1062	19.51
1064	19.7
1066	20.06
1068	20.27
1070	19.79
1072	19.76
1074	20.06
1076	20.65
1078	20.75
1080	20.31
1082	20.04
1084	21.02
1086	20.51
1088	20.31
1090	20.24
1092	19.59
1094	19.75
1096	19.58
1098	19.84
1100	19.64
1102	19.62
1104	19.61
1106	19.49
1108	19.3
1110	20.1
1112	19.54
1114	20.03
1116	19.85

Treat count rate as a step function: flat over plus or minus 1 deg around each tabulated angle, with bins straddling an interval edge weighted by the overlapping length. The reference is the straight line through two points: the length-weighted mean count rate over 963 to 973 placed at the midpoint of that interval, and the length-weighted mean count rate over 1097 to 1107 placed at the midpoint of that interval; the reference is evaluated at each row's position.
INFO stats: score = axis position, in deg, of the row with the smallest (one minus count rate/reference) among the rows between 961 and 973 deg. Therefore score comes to 968 deg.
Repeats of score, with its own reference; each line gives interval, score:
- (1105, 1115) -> 1110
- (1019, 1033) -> 1022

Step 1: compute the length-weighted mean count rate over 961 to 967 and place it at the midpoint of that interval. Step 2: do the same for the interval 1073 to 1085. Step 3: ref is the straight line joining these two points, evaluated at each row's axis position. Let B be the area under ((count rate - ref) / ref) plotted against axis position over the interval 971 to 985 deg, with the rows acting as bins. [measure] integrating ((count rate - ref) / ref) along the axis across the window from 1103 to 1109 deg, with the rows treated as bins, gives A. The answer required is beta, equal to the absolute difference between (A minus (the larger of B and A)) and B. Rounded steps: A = -0.30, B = -0.5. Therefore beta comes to 0.47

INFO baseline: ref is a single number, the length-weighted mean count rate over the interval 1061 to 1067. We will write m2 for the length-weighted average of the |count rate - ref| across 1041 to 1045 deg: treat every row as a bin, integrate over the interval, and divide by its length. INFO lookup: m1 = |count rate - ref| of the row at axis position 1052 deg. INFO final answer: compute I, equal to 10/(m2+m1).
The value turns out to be 11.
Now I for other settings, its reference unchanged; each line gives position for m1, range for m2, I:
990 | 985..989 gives 6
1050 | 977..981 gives 15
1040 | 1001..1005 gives 3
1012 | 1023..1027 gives 2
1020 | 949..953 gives 5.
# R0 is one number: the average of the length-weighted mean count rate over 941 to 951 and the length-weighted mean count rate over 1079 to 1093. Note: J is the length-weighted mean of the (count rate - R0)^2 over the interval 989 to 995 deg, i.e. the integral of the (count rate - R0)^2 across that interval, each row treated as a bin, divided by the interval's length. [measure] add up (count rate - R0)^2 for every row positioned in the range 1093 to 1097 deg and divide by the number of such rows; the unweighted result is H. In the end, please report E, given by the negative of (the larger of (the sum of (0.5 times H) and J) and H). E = -1.3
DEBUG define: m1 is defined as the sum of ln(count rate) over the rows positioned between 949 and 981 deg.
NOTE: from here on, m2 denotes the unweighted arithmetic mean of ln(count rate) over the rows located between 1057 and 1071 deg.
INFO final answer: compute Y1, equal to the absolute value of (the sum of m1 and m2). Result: 51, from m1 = 48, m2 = 2.984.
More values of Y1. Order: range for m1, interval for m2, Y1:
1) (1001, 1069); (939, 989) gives 107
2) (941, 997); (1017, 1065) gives 88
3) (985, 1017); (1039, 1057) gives 53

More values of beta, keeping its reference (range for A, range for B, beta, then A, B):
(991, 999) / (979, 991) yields 0.18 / 0.16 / -0.2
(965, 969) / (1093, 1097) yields 0.16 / 0.02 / -0.2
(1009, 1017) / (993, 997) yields 0.07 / 1.55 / 0.1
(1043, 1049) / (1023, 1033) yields 0.18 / 0.03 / -0.2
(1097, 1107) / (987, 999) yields 0.87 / -0.41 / 0.2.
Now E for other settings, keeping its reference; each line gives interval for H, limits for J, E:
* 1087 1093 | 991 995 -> -0.7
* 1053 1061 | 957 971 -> -1.3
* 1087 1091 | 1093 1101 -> -1.4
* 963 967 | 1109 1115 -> -1.1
